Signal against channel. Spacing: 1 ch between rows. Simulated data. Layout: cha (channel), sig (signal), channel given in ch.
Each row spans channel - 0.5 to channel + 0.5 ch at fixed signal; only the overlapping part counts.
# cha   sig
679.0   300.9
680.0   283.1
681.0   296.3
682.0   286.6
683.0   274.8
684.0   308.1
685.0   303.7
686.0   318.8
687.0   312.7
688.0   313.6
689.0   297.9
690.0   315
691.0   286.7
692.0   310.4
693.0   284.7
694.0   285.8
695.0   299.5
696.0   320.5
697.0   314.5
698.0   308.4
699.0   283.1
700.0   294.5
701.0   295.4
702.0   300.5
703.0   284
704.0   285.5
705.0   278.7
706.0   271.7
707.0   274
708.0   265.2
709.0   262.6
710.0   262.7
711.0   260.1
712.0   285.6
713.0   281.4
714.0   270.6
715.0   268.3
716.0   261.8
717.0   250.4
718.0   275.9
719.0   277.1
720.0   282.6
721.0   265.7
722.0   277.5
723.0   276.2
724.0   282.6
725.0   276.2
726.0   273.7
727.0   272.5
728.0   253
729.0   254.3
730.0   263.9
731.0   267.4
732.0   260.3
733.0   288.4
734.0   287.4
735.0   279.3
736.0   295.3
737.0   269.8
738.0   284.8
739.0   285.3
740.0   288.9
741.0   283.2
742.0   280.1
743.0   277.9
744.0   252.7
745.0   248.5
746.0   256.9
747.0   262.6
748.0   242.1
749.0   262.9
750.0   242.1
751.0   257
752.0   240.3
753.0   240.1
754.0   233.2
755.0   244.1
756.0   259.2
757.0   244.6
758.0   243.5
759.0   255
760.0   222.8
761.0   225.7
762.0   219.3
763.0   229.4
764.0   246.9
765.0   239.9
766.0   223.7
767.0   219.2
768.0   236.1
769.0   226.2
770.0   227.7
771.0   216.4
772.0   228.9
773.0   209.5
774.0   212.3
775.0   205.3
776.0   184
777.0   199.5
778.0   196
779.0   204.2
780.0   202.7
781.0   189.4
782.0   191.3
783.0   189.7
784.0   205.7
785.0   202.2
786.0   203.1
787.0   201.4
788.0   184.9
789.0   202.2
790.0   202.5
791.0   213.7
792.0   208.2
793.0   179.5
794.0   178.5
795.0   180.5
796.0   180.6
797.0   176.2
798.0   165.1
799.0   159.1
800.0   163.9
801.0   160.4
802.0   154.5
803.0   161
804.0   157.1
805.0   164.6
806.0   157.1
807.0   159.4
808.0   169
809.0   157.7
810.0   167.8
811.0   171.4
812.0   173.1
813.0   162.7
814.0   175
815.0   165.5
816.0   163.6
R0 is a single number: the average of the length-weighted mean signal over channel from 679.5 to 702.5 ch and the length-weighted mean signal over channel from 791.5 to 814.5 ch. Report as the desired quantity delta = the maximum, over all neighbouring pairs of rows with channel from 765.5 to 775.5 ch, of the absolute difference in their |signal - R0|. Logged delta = 19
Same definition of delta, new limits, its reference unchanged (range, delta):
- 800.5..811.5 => 11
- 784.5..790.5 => 17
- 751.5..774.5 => 19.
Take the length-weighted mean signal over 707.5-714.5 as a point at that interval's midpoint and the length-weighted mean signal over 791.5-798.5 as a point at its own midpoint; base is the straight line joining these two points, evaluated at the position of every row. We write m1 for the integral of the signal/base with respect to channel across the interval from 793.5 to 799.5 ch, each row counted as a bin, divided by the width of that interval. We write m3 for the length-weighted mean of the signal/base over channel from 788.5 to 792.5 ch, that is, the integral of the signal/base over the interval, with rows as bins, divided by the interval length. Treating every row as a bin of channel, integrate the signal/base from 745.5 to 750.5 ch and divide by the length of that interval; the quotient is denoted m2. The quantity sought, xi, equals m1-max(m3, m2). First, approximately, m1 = 0.96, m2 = 1.098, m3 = 1.11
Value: -0.15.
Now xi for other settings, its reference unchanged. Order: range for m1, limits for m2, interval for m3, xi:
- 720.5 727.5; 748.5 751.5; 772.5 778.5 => -0.04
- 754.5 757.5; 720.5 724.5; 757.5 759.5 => -0.01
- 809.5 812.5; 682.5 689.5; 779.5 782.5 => 0.01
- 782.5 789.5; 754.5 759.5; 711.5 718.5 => -0.09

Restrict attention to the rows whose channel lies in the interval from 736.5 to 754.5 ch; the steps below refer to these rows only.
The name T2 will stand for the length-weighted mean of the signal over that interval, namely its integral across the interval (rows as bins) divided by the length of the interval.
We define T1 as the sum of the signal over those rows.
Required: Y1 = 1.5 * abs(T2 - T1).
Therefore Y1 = 6670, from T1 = 4708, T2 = 262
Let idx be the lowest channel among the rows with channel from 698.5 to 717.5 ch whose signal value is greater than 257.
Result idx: 699.0 ch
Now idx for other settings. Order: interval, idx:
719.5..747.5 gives 720.0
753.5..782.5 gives 756.0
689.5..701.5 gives 690.0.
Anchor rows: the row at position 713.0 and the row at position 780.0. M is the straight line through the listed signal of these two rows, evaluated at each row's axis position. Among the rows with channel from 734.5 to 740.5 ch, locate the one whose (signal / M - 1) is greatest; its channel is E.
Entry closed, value 736.0 ch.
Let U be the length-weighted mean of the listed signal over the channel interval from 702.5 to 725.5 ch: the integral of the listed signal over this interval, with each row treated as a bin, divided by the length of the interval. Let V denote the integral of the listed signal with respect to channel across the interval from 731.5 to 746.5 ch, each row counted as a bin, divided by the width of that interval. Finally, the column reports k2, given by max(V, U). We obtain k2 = 276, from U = 273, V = 276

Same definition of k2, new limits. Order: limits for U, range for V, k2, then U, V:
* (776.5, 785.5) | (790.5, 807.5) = 198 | 198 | 172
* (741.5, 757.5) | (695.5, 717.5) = 281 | 253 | 281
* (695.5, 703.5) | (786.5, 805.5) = 300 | 300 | 179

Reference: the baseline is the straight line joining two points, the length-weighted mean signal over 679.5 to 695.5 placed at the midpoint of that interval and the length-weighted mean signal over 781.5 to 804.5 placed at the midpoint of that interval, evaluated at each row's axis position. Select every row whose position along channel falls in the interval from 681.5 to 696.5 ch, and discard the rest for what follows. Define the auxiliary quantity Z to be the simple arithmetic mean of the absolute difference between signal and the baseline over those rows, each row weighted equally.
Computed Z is 13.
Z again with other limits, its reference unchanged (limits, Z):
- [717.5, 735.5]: 17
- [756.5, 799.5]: 12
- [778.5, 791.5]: 10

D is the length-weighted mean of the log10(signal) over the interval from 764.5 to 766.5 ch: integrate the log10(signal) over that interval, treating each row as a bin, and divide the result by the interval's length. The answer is 2.36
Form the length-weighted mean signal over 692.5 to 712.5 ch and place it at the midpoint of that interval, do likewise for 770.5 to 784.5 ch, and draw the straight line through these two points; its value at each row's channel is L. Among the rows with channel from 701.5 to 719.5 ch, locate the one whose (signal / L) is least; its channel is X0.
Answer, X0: 717.0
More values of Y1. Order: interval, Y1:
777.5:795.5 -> 5009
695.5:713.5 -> 7265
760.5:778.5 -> 5590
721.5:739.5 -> 7010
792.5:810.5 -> 4239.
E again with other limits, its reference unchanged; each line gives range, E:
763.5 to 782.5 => 764.0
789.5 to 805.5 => 791.0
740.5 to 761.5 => 741.0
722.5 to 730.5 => 724.0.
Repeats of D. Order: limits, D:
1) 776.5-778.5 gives 2.30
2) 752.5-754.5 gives 2.37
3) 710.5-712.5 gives 2.44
